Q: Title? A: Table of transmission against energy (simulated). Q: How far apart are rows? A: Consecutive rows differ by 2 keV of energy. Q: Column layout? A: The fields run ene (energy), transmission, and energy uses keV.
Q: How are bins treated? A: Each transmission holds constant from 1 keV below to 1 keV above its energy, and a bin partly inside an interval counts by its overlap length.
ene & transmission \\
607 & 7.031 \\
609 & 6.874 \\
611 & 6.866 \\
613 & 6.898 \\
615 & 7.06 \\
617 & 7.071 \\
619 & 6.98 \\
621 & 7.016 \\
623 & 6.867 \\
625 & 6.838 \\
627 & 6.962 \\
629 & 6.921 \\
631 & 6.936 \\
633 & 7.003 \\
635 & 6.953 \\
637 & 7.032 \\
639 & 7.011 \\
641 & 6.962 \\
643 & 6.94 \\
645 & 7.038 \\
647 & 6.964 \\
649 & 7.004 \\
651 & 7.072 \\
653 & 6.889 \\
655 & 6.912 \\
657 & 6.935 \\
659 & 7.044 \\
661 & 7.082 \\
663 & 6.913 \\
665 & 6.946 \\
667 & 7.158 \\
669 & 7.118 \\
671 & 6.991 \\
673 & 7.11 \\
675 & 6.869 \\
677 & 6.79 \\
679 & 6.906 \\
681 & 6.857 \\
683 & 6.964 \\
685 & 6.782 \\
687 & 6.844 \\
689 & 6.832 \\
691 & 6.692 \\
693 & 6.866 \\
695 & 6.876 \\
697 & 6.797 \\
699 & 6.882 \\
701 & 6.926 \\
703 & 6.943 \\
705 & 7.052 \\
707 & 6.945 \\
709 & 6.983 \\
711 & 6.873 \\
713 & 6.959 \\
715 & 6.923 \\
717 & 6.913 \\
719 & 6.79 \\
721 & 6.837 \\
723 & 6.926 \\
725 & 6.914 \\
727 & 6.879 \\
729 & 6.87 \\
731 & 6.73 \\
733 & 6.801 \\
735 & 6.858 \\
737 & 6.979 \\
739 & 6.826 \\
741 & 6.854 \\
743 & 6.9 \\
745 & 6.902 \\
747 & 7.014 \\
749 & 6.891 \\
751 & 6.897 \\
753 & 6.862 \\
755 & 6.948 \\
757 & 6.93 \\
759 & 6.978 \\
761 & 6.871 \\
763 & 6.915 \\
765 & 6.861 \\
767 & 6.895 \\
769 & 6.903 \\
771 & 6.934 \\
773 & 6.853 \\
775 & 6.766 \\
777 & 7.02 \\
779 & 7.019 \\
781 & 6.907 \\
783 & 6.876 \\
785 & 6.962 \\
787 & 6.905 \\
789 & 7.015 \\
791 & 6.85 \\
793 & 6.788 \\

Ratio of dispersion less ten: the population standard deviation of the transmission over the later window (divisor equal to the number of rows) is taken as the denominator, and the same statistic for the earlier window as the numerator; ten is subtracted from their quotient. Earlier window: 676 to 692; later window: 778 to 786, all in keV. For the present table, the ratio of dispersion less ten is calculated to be -8.6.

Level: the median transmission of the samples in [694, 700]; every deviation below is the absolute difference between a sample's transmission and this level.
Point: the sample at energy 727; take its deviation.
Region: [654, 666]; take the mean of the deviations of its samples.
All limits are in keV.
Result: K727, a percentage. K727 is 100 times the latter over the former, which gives 3200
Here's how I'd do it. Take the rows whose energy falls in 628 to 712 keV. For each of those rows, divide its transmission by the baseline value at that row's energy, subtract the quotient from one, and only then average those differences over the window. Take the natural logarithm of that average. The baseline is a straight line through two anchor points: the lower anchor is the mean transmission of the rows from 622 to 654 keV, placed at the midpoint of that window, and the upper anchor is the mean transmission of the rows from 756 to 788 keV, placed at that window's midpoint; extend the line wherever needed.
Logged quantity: -6.90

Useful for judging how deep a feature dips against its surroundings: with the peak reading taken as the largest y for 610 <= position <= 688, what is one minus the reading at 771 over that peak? 0.031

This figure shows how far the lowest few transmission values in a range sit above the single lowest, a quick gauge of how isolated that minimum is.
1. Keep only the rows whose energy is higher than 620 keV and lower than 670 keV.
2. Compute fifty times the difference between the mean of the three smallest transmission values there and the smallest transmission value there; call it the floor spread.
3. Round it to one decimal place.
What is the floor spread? 1.3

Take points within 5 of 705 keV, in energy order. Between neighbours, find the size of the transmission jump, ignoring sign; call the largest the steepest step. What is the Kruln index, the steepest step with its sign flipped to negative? -0.109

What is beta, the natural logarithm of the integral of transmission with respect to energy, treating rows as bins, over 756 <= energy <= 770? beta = 4.572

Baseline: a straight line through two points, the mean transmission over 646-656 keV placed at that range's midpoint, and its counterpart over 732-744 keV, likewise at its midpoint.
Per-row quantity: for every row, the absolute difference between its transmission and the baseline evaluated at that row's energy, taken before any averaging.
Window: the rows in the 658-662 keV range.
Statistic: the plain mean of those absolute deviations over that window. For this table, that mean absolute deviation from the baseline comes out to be 0.10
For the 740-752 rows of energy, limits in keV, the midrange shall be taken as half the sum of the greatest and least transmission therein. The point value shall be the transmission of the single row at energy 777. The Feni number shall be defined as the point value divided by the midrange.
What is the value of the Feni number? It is 1.012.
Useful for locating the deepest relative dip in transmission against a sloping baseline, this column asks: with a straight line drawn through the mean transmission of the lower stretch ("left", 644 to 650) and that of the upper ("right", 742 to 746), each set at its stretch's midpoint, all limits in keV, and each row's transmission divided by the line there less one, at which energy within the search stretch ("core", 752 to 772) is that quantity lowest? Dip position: 753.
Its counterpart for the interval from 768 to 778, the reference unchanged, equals 775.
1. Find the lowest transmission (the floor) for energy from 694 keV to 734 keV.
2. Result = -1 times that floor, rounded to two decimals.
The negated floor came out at -6.73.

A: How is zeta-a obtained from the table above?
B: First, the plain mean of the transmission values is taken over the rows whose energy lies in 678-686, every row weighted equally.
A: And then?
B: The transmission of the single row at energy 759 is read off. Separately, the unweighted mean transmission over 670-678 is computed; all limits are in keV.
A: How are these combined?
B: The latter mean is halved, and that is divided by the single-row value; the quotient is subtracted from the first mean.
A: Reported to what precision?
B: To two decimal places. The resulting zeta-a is 6.38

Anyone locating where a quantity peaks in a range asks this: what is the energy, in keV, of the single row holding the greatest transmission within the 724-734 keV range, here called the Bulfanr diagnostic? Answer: 725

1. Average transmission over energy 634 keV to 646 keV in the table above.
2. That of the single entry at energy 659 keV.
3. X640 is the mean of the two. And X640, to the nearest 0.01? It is 7.02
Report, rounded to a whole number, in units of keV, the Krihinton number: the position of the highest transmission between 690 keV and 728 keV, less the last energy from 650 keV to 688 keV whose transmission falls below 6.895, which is 18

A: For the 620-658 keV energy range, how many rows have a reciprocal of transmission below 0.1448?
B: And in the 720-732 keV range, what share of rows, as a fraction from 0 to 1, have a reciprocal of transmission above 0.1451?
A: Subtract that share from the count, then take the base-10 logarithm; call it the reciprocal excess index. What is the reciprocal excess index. 1.2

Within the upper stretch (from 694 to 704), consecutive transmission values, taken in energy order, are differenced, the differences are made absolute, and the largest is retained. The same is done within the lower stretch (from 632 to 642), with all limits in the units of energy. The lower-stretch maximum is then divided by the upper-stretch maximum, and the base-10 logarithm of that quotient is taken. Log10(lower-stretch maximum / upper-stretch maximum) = -0.03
